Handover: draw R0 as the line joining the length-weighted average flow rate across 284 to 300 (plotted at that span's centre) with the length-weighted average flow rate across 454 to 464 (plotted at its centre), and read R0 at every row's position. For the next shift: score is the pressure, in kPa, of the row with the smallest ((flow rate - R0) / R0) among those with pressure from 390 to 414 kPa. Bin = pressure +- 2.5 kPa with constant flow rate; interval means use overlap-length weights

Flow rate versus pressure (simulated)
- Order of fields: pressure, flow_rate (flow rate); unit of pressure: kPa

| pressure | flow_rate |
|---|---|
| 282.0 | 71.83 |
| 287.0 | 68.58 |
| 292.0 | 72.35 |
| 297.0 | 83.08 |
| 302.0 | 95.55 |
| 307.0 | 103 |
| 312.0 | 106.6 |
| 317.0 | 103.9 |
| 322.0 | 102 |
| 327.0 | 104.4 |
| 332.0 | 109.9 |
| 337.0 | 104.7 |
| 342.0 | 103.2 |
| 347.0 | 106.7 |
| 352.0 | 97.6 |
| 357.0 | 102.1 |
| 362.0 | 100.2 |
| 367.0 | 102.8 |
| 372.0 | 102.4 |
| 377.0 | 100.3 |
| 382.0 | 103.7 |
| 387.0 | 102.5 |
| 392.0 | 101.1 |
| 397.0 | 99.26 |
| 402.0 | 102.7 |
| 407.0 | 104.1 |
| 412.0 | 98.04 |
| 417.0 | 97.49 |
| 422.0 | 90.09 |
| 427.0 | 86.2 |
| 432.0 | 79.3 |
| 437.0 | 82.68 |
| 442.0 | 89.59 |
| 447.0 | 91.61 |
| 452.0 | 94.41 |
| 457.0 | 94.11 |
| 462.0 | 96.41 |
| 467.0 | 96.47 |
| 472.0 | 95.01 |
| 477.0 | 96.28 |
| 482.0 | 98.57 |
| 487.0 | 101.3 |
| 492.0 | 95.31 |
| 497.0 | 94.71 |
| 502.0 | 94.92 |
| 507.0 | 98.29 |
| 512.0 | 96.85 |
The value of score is 412.0 kPa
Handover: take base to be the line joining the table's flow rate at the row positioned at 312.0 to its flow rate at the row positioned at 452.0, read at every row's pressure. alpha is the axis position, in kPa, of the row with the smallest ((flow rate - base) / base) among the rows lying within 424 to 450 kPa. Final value 432.0 kPa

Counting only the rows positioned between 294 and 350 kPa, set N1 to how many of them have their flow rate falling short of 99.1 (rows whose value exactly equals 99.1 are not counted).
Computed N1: 2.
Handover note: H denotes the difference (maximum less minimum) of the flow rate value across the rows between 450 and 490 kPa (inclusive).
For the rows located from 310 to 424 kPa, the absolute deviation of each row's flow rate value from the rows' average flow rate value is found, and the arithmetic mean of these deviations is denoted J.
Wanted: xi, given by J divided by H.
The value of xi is 0.39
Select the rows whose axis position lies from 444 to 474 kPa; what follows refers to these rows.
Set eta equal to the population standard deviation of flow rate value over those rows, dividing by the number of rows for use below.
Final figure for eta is 1.6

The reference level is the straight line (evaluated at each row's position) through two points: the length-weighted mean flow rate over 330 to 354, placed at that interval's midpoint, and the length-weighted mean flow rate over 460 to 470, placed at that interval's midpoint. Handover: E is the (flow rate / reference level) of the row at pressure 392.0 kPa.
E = 1.00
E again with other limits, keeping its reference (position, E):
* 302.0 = 0.89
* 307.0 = 0.96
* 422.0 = 0.91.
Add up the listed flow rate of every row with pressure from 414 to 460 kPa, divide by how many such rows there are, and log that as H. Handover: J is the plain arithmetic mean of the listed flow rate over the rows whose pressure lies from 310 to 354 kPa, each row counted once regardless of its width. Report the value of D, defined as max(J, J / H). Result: 104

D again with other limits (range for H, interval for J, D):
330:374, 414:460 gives 89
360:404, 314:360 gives 104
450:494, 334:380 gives 102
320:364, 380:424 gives 100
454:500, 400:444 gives 92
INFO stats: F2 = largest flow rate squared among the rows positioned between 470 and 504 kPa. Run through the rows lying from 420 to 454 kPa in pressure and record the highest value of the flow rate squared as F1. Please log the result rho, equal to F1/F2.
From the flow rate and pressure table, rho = 0.87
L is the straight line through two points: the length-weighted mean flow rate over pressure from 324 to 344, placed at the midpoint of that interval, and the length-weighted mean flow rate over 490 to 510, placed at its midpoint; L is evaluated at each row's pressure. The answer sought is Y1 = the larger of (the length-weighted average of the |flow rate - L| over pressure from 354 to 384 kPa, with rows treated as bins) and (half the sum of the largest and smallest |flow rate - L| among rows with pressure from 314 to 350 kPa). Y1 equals 2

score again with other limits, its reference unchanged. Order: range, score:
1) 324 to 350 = 342.0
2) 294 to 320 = 297.0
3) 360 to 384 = 377.0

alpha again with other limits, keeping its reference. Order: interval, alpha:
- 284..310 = 287.0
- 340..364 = 352.0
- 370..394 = 377.0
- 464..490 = 472.0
